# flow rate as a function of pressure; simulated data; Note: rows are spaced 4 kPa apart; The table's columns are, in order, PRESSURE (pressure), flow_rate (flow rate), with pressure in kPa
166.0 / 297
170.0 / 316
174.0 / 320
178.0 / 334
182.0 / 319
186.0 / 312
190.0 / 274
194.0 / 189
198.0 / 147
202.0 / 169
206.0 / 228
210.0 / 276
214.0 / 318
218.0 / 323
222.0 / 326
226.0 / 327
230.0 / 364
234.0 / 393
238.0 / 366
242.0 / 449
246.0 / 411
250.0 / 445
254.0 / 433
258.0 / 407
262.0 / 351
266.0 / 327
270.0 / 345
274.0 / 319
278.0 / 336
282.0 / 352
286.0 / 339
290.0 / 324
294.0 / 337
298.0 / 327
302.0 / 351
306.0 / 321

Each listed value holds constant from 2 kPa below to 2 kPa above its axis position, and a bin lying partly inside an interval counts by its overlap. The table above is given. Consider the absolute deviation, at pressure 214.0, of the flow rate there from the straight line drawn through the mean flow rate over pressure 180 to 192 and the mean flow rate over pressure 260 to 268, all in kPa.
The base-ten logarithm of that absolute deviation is 0.47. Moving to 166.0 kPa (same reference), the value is 0.69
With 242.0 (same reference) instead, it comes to 2.08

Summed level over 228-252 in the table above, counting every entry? 2428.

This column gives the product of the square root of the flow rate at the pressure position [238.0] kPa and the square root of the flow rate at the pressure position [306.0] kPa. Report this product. 343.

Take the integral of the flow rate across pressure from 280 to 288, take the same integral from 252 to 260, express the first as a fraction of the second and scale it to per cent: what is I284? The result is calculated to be 82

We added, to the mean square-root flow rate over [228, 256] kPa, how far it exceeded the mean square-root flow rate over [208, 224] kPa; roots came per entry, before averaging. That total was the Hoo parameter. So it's 22.8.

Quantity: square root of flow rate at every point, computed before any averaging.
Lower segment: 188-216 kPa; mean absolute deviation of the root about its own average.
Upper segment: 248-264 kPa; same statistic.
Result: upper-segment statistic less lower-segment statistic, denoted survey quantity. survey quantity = -1.0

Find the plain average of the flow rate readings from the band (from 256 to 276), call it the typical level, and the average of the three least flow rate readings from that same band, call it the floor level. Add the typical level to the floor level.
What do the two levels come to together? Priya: 680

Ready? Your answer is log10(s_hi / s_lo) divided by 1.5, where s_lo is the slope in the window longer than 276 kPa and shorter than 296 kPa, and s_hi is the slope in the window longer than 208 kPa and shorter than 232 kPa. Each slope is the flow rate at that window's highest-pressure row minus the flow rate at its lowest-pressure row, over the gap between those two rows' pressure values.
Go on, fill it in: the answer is 1.2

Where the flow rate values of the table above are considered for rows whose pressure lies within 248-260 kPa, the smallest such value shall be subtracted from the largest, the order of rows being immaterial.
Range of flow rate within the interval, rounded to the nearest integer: 38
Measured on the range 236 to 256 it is 83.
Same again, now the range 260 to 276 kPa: 32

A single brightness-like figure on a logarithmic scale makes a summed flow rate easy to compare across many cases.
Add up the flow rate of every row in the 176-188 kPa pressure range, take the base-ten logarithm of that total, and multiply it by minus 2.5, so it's -7.46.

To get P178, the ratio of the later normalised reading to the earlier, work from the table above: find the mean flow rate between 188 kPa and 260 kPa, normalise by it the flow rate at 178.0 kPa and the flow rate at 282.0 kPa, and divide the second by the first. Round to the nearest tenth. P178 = 1.1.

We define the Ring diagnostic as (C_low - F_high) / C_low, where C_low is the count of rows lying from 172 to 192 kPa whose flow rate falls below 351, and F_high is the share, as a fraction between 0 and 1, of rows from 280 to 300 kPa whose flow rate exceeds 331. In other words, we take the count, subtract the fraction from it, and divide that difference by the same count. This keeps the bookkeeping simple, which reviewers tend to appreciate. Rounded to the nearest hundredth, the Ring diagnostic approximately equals 0.88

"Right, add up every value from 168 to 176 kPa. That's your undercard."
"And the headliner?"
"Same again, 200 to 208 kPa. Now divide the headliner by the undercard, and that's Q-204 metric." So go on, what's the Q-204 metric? 0.62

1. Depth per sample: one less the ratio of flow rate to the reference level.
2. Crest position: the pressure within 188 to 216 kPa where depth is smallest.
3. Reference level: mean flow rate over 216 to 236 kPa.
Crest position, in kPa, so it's 214.0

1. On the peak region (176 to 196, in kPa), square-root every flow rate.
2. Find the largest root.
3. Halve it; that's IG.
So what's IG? 9.1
